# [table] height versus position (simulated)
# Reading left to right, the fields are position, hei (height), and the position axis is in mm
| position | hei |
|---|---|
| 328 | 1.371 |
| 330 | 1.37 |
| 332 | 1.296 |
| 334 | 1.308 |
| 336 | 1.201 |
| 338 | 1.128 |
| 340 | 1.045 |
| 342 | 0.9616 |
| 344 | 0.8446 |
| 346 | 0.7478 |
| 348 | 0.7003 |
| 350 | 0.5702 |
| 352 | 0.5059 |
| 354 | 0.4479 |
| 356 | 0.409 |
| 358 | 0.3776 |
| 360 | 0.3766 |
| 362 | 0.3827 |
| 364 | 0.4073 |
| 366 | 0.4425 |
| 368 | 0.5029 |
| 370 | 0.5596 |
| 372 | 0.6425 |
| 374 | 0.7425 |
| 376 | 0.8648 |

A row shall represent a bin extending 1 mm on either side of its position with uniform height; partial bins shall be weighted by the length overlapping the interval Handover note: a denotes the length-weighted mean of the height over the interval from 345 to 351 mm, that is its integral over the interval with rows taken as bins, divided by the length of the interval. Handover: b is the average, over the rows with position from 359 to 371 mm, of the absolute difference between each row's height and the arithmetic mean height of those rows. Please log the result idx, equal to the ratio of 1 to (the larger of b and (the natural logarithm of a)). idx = 17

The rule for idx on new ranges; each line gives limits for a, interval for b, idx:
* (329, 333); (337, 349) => 3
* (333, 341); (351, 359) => 6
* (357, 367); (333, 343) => 10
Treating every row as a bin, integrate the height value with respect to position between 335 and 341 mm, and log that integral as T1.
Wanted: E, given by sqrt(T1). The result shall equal 2.6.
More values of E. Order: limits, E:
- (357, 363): 1.5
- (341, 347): 2.3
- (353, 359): 1.6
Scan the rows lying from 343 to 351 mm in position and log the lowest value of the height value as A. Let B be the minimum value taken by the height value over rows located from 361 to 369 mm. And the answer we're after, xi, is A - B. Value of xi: 0.2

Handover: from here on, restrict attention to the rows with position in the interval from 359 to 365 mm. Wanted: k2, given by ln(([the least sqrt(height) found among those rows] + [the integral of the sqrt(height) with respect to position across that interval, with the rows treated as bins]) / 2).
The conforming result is 0.78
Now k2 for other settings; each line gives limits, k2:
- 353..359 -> 0.80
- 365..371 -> 0.90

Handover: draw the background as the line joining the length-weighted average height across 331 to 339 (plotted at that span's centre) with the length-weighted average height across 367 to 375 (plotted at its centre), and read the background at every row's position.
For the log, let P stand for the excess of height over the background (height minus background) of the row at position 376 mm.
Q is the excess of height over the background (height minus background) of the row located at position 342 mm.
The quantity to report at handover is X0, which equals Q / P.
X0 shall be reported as -0.4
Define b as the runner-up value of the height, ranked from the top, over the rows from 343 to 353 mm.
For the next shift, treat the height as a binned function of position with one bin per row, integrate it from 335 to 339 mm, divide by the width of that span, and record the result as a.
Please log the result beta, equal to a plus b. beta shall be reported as 1.9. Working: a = 1.2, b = 0.7478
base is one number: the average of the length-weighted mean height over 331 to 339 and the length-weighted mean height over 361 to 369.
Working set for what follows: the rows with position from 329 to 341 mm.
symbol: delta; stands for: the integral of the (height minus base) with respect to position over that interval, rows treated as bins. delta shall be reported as 5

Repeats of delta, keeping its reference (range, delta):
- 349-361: -5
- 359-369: -4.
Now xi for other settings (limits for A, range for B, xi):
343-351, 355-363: 0.2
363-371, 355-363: 0.0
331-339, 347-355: 0.7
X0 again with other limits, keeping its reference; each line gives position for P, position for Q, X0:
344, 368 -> 0.7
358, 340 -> 0.2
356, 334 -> -0.1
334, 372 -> 0.8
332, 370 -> -6.3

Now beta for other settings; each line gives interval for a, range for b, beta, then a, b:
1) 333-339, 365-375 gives 1.9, 1.2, 0.6425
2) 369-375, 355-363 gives 1.0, 0.6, 0.3827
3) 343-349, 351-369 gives 1.3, 0.8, 0.5029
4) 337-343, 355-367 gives 1.5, 1.0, 0.409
